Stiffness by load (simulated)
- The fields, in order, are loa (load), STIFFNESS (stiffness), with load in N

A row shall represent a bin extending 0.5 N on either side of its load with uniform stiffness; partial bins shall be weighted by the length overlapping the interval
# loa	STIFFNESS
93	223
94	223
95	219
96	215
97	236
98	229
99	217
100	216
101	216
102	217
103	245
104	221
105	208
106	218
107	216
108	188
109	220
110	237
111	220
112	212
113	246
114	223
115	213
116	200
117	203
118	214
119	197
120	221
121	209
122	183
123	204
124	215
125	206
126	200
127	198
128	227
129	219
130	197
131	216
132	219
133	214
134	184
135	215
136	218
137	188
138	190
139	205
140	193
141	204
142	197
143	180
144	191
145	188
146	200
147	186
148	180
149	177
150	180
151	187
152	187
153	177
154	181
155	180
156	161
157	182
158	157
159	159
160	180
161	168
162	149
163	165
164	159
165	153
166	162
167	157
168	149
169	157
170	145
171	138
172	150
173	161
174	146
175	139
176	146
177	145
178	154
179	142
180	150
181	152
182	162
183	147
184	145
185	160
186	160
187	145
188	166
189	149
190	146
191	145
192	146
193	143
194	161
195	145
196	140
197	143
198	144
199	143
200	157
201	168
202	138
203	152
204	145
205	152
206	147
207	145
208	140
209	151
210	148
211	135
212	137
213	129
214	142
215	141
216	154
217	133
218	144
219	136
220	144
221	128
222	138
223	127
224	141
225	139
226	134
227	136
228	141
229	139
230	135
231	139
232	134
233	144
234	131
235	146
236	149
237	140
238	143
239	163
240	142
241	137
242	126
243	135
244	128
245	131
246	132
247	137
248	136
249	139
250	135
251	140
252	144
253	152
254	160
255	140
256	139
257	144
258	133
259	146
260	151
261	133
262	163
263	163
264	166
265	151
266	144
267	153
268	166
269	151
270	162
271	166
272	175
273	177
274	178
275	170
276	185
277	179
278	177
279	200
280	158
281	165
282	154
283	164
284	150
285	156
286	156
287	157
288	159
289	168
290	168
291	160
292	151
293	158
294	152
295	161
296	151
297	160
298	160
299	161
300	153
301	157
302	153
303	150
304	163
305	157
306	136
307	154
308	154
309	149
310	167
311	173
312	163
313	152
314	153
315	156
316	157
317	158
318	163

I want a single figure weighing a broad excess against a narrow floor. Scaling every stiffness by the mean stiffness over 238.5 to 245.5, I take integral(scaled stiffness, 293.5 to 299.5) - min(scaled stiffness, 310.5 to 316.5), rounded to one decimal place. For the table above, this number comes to 5.8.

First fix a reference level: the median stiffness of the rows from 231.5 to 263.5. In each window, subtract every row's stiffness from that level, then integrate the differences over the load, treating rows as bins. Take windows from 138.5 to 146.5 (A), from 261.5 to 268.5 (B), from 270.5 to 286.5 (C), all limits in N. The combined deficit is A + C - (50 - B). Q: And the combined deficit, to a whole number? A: -1084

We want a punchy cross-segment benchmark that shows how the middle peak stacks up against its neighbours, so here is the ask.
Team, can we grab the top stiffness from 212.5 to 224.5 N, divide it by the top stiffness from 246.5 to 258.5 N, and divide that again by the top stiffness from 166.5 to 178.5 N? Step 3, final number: 0.0060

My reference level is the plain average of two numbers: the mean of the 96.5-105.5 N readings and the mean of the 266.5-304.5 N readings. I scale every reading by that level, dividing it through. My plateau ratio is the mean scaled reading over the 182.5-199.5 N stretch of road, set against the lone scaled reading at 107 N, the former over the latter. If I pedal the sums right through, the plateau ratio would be 0.69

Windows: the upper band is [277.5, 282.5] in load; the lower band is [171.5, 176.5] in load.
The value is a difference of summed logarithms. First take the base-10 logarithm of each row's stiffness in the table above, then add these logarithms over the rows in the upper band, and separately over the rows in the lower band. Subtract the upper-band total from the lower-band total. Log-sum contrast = -0.3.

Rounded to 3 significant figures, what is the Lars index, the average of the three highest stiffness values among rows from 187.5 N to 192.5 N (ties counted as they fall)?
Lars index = 154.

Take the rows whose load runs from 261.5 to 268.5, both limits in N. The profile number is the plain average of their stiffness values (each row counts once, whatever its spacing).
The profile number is 158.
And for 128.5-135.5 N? 209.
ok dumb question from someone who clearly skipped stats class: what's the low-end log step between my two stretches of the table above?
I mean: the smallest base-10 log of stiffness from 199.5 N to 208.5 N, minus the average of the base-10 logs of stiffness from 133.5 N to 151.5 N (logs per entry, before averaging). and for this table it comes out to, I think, -0.14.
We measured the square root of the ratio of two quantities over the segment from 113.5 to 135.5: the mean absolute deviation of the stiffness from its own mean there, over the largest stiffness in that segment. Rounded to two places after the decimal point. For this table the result 0.21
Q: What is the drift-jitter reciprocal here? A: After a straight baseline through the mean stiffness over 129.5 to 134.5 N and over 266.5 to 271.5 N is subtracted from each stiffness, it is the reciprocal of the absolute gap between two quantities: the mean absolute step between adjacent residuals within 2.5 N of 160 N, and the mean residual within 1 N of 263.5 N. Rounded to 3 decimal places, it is 0.096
